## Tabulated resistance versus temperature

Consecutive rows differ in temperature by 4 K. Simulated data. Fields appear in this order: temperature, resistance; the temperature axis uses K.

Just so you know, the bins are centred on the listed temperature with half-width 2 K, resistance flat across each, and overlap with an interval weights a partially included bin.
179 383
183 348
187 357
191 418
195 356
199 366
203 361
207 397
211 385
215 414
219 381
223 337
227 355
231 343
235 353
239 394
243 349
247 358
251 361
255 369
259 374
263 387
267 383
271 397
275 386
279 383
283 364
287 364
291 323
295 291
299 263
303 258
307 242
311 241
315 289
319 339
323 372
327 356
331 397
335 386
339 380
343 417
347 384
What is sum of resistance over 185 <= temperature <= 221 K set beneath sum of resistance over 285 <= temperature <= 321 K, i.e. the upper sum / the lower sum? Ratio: 0.76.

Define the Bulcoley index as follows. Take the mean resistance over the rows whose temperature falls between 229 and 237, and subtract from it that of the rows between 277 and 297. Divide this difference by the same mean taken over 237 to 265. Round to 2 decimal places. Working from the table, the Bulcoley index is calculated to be 0.01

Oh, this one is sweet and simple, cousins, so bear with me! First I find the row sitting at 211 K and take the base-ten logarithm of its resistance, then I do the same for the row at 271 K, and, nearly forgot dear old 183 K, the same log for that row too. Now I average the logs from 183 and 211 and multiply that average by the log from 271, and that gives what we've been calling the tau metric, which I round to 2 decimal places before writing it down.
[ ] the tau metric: 6.66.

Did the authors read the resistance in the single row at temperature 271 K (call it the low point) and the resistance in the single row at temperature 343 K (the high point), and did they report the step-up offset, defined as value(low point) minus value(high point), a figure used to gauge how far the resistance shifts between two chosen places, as -20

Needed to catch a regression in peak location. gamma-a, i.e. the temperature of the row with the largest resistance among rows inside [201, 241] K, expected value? 215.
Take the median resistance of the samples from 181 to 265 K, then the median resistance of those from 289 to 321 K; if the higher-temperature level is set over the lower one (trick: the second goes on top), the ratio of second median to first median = 0.76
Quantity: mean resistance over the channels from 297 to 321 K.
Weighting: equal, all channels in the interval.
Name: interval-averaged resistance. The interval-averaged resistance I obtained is 272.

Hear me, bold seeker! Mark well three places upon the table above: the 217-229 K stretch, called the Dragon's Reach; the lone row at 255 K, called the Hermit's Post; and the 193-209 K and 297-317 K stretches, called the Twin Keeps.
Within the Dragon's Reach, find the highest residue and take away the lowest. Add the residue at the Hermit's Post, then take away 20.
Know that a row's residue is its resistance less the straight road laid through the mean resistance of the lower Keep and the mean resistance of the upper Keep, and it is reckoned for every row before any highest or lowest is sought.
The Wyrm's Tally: 76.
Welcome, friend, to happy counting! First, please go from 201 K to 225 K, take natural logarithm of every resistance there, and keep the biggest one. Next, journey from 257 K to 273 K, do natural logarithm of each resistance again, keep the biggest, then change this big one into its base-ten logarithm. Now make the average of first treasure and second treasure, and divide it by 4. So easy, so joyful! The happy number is 0.850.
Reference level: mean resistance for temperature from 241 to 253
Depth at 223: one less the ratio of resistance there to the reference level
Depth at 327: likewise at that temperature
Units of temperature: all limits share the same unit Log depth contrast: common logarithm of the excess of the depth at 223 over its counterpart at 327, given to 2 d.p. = -1.27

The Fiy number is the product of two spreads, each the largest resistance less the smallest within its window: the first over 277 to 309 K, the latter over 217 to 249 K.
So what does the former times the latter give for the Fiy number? 8037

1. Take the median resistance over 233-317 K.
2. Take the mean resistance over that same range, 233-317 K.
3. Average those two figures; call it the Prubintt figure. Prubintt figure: 350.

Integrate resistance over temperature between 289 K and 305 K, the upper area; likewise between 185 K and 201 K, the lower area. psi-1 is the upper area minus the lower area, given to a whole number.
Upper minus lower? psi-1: -1448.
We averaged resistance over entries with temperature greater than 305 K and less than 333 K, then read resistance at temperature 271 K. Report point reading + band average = 716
